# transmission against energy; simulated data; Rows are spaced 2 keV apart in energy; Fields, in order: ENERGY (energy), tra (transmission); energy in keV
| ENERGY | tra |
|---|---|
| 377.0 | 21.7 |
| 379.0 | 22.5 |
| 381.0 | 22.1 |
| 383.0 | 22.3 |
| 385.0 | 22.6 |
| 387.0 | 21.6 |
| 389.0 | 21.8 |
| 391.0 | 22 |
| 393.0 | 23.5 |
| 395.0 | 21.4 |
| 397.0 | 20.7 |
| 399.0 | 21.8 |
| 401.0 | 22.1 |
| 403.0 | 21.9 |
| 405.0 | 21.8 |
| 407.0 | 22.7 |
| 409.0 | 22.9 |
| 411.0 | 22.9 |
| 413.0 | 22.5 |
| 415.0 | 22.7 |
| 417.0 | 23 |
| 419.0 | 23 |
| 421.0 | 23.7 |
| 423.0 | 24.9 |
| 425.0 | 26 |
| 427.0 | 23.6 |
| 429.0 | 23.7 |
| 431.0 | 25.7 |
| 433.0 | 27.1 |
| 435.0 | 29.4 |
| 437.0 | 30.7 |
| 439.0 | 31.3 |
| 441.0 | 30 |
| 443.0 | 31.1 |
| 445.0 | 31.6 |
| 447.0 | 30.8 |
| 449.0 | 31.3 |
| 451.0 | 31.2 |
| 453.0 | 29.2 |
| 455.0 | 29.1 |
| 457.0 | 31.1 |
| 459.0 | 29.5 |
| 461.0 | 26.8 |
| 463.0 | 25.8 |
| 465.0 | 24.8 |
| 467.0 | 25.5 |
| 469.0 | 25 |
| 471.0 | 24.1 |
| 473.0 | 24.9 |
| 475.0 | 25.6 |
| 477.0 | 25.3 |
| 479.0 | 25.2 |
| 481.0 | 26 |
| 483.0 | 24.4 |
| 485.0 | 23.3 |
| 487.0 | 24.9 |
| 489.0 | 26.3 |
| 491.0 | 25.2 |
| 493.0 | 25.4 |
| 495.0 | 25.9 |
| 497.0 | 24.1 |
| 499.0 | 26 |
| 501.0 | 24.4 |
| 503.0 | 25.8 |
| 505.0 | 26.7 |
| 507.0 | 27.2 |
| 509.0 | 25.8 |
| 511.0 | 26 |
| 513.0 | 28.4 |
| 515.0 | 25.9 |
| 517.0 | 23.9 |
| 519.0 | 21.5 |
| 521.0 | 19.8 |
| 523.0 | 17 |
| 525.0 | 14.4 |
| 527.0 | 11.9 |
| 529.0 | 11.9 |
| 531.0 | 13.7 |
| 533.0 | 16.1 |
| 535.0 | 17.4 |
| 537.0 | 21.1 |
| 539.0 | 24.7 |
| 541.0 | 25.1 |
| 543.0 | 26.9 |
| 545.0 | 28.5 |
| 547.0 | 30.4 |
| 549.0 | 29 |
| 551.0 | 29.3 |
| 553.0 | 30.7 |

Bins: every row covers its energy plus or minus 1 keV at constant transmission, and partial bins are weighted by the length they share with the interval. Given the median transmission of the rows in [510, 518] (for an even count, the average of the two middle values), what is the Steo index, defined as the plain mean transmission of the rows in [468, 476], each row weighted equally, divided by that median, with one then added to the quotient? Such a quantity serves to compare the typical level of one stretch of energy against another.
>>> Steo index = 2.0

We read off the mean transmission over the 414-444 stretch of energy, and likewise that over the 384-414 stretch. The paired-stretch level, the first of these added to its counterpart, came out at 48.5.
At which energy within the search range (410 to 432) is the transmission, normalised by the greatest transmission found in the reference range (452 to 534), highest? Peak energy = 425.0 keV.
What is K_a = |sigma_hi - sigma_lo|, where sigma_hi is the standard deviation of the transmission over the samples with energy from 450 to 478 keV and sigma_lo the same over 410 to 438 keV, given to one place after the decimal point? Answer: 0.1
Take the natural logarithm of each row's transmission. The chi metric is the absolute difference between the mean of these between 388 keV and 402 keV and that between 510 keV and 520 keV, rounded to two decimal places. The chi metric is 0.13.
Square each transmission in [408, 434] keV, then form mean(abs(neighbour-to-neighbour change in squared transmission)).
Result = 40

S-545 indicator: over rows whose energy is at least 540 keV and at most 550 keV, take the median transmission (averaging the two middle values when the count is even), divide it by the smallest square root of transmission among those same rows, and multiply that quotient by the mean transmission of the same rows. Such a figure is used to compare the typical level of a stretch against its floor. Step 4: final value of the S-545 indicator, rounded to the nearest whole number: 159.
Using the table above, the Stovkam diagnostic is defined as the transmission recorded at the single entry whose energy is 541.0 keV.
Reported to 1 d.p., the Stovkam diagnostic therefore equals 25.1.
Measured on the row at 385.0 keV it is 22.6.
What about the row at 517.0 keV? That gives 23.9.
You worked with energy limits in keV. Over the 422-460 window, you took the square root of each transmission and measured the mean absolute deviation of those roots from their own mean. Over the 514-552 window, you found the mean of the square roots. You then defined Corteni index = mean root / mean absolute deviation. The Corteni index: 21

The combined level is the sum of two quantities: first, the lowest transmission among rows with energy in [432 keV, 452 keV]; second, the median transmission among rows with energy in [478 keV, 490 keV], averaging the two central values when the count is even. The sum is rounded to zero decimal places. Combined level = 52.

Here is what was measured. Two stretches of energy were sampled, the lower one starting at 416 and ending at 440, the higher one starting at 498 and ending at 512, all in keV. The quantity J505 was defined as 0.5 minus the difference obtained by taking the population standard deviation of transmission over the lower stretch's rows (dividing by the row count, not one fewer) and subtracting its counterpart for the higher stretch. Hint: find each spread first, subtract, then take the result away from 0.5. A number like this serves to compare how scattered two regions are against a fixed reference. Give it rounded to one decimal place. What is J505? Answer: -1.6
